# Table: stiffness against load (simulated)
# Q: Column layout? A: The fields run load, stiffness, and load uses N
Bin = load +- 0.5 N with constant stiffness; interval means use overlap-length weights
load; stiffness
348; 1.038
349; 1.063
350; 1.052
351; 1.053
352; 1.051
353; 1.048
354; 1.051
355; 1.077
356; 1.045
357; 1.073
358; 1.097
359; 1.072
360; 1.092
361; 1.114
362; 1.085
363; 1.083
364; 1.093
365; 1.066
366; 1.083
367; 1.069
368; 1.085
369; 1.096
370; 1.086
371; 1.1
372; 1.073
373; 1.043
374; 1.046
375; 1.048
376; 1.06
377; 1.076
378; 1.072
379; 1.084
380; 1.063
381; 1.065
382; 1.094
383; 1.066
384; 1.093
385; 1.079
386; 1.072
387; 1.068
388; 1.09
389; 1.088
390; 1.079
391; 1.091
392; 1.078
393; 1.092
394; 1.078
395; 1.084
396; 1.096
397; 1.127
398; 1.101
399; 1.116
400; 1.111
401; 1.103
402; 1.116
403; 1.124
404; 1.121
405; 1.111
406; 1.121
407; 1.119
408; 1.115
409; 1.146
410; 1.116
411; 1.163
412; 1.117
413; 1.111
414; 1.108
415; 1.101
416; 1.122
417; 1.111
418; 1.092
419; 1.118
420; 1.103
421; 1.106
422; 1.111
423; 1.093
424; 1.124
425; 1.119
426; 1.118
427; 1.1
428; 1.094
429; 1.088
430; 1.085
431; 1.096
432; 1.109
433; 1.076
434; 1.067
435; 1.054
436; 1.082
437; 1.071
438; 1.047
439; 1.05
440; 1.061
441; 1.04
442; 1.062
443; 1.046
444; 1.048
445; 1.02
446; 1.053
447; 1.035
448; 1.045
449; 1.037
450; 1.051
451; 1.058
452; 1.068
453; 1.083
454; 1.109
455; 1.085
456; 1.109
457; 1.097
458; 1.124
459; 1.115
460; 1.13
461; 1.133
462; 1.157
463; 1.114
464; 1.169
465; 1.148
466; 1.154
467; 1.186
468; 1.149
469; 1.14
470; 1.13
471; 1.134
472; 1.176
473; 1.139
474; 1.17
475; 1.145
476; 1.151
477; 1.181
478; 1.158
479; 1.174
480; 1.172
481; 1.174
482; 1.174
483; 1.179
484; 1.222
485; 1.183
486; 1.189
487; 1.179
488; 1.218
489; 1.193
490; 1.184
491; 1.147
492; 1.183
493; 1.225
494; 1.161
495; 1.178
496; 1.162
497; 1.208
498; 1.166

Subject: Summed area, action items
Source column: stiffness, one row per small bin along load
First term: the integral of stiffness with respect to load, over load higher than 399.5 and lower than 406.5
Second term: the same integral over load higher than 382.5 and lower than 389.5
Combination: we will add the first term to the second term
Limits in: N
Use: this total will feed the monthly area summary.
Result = 15.4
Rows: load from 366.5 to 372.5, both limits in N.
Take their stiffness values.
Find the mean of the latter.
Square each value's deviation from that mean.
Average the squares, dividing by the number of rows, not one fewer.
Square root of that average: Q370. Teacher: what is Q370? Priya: 0.0112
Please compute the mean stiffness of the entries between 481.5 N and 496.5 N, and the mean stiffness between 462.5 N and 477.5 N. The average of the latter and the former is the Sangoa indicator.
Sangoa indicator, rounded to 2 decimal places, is 1.17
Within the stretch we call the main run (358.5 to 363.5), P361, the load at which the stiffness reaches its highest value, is 361 N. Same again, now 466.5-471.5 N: 467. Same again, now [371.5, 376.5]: 372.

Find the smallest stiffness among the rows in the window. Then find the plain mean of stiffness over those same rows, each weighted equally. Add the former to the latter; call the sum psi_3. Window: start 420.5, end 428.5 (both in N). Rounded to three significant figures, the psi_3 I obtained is 2.20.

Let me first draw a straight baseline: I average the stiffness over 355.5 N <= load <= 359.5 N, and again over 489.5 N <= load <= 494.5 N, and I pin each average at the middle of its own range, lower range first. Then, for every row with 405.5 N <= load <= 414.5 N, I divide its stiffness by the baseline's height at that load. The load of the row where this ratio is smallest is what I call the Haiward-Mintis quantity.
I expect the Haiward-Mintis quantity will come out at 414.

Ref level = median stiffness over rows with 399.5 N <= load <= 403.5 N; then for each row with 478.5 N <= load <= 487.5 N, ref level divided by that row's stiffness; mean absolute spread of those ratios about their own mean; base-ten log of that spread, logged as -2.10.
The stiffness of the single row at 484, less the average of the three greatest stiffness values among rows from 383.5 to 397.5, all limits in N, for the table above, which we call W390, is 0.117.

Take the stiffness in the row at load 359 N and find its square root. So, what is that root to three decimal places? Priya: 1.035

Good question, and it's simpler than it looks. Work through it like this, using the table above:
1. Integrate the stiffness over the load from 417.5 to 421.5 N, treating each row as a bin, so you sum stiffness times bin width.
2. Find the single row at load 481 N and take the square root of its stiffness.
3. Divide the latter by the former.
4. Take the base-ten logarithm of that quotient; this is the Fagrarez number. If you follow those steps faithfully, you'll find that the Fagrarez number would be -0.6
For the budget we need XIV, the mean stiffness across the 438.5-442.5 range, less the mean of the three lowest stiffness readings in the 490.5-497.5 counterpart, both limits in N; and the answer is -0.10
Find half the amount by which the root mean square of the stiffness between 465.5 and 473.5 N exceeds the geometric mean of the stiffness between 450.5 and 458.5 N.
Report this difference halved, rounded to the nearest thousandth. 0.030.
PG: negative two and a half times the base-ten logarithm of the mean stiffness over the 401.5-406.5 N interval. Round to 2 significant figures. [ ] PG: -0.12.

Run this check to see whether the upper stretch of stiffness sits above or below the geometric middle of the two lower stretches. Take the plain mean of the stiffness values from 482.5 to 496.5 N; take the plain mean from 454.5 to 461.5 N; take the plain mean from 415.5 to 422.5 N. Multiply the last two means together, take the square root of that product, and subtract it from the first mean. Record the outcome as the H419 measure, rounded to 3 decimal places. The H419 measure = 0.075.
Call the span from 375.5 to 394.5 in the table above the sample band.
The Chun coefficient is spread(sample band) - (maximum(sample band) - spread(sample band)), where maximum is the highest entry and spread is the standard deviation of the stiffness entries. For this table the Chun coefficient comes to -1.07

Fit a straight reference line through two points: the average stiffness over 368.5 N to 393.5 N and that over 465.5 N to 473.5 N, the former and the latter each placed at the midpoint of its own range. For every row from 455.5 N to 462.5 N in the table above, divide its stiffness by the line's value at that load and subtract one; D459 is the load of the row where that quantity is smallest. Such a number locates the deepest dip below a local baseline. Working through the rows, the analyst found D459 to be 457 N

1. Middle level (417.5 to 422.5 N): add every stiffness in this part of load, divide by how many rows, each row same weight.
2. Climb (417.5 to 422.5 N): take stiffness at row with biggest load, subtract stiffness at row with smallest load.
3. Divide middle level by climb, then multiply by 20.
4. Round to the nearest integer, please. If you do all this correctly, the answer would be 1164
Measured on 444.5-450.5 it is 671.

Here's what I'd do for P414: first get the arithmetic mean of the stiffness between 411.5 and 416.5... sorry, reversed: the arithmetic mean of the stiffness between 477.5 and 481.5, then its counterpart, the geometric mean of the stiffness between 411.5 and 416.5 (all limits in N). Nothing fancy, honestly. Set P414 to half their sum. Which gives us 1.14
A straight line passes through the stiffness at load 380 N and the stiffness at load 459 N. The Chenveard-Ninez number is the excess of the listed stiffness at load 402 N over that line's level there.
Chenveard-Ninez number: 0.039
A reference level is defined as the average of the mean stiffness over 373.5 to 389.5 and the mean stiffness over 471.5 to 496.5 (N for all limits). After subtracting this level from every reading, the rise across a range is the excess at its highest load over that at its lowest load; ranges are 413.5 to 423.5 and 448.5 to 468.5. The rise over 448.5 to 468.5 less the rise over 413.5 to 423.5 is 0.13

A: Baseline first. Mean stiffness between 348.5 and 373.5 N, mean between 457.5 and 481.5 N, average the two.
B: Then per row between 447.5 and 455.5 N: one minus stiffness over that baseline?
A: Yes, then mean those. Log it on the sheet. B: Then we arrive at 0.04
